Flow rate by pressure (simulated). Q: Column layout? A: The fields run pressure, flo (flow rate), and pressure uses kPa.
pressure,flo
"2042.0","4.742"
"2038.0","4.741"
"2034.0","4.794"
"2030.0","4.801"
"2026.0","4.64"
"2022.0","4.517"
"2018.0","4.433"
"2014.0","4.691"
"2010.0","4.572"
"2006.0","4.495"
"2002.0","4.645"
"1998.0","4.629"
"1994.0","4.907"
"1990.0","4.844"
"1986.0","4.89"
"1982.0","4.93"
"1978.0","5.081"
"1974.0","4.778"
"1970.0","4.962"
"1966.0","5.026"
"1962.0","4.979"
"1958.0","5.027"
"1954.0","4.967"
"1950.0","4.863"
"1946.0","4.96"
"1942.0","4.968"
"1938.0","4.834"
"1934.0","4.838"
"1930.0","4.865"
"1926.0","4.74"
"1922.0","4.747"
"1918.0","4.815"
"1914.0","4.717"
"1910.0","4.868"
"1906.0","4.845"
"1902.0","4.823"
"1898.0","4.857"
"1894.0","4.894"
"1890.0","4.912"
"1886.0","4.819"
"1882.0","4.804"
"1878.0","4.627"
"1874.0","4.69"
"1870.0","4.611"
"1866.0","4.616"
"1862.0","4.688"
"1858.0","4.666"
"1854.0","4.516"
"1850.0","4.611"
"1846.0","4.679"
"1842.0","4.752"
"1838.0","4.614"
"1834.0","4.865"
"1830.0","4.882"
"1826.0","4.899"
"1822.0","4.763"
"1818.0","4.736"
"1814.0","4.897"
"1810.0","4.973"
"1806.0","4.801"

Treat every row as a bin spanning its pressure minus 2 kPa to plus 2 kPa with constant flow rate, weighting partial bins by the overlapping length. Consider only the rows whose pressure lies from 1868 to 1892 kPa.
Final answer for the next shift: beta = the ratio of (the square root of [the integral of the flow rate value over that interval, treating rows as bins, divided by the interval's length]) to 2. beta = 1.09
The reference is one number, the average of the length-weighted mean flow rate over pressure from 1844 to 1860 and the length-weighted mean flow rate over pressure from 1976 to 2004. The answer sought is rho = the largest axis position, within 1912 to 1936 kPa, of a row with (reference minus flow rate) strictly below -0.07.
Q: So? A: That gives 1934.0 kPa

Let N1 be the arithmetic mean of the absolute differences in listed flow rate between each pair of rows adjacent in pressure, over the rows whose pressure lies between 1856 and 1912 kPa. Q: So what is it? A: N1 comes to 0.05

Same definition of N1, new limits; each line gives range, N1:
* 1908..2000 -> 0.10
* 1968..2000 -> 0.15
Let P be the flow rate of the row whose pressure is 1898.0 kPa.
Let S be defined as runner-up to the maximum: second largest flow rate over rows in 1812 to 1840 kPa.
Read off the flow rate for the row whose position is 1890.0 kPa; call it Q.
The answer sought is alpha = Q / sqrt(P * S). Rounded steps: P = 4.857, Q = 4.912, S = 4.897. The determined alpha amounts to 1.01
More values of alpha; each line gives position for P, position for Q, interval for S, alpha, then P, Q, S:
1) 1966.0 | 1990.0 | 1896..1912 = 0.98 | 5.026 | 4.844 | 4.857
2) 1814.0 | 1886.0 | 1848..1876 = 1.01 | 4.897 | 4.819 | 4.688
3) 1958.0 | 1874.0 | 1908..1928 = 0.95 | 5.027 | 4.69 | 4.815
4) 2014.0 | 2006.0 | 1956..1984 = 0.93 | 4.691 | 4.495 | 5.027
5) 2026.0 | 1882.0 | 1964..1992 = 0.99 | 4.64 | 4.804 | 5.026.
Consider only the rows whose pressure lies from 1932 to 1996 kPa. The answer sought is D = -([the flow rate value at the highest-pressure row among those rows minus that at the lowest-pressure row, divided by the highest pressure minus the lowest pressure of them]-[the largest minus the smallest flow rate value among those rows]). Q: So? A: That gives 0.30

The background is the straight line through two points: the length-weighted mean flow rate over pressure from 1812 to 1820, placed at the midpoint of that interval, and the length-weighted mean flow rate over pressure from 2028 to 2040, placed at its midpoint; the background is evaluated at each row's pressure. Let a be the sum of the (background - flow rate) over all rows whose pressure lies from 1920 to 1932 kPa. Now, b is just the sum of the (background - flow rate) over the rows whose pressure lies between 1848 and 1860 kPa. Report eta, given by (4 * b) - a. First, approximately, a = 0.04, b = 0.6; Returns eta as 2.5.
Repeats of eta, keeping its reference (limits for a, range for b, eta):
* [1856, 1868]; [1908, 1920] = -0.5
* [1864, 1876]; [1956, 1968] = -3.1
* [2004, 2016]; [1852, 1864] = 1.6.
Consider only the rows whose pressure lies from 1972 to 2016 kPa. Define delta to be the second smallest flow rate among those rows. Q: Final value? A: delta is 4.572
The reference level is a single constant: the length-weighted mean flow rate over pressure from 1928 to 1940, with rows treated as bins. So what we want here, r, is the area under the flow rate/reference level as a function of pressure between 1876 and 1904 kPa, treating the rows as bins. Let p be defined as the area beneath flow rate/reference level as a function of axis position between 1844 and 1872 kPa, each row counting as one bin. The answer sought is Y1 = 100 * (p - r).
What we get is -111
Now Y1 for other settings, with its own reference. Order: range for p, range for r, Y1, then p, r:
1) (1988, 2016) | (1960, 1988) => -154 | 27.1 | 28.60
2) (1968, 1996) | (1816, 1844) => 73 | 28.4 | 27.66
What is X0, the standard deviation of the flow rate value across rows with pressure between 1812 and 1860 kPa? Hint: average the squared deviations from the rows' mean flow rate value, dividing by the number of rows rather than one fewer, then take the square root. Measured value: 0.12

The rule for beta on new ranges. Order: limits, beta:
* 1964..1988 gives 1.11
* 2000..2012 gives 1.07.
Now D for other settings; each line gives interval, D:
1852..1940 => 0.39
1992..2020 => 0.49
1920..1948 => 0.22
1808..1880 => 0.46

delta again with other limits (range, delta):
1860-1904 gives 4.616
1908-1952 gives 4.74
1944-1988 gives 4.863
